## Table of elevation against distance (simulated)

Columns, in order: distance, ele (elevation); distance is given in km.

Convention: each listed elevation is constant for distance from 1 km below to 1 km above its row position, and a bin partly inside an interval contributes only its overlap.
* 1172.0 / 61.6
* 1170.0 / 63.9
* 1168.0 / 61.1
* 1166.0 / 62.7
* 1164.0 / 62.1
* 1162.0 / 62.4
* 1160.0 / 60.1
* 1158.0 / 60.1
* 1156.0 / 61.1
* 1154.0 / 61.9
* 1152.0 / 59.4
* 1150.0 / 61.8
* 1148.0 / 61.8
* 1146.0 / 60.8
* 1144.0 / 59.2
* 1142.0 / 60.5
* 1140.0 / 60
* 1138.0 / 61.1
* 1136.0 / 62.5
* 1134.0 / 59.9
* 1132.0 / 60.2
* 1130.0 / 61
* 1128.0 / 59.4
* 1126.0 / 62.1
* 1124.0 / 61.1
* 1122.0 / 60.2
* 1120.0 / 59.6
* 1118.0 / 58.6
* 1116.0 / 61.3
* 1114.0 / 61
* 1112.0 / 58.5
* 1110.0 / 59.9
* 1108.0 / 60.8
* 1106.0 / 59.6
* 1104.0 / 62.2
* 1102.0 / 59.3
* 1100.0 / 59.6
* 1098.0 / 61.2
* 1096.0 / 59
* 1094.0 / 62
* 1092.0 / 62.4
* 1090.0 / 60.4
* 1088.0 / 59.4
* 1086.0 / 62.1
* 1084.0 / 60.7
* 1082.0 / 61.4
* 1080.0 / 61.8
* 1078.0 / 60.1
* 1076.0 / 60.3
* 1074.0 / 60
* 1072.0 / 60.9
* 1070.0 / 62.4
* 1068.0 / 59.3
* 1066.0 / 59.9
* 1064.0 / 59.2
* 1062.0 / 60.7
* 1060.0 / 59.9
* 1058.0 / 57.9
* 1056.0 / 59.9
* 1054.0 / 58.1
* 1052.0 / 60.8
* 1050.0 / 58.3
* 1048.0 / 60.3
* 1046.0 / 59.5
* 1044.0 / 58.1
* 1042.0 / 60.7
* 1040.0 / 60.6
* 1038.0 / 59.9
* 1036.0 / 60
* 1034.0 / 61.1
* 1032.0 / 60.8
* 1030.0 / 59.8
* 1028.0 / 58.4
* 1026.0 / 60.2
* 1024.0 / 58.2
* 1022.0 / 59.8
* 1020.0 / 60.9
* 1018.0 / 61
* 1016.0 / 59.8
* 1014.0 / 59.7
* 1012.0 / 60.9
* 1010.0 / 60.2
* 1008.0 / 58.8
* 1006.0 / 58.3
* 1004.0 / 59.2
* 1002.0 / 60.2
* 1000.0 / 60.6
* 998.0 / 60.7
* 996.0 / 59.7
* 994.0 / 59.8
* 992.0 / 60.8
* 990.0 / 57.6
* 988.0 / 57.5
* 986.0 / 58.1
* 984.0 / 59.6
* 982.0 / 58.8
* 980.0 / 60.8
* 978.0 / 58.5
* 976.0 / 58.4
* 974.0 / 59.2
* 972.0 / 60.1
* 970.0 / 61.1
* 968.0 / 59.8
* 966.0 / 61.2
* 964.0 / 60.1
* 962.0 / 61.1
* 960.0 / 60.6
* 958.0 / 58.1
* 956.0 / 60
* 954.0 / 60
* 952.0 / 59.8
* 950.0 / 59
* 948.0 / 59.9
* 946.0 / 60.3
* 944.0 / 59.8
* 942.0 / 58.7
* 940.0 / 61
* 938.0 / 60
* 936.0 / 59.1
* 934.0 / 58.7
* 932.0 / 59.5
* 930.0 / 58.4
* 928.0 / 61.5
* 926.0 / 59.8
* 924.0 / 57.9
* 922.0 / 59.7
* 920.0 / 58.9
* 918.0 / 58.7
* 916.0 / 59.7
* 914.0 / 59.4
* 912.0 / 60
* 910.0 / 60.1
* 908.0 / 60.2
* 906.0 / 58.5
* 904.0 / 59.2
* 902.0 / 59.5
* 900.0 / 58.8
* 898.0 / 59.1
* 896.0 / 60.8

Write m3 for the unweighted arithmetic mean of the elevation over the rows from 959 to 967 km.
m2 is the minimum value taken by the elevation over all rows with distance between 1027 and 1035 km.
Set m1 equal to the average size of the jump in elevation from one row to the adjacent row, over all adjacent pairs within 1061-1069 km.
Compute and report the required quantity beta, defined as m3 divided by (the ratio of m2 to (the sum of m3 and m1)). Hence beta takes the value 64.2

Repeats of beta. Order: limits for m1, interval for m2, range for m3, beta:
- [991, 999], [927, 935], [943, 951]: 61.8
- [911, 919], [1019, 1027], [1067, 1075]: 63.9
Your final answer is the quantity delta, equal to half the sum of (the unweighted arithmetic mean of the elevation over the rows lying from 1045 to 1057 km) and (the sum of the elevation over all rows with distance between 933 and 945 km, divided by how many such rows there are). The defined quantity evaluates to 59.5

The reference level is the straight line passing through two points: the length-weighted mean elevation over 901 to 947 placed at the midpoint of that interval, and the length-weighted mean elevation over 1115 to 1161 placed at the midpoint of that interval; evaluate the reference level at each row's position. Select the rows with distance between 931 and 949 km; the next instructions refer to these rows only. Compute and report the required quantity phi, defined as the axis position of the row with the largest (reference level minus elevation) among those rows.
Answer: 942.0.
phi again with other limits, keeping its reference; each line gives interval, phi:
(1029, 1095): 1058.0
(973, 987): 986.0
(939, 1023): 988.0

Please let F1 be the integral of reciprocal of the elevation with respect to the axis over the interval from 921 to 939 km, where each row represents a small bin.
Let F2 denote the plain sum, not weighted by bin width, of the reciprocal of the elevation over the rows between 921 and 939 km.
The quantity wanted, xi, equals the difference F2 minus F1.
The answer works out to -0.1516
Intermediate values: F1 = 0.303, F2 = 0.152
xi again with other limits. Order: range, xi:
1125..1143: -0.1482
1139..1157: -0.1483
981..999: -0.1521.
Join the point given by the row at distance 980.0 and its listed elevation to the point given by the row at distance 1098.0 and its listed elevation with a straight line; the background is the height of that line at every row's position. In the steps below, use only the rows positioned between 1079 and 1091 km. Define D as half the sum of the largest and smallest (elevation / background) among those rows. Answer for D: 0.993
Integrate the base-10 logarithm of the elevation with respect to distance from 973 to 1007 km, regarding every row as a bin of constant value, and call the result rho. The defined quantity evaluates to 60.3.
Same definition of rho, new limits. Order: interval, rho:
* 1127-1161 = 60.6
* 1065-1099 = 60.6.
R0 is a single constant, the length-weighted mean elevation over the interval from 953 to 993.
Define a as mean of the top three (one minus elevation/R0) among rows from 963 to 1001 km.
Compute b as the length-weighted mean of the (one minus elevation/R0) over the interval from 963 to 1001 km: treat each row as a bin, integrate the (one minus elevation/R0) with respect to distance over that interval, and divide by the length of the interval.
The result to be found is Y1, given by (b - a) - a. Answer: -0.062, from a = 0.031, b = -0.0005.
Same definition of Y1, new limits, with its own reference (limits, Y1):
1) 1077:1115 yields -0.039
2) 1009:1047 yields -0.052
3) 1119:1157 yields -0.027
